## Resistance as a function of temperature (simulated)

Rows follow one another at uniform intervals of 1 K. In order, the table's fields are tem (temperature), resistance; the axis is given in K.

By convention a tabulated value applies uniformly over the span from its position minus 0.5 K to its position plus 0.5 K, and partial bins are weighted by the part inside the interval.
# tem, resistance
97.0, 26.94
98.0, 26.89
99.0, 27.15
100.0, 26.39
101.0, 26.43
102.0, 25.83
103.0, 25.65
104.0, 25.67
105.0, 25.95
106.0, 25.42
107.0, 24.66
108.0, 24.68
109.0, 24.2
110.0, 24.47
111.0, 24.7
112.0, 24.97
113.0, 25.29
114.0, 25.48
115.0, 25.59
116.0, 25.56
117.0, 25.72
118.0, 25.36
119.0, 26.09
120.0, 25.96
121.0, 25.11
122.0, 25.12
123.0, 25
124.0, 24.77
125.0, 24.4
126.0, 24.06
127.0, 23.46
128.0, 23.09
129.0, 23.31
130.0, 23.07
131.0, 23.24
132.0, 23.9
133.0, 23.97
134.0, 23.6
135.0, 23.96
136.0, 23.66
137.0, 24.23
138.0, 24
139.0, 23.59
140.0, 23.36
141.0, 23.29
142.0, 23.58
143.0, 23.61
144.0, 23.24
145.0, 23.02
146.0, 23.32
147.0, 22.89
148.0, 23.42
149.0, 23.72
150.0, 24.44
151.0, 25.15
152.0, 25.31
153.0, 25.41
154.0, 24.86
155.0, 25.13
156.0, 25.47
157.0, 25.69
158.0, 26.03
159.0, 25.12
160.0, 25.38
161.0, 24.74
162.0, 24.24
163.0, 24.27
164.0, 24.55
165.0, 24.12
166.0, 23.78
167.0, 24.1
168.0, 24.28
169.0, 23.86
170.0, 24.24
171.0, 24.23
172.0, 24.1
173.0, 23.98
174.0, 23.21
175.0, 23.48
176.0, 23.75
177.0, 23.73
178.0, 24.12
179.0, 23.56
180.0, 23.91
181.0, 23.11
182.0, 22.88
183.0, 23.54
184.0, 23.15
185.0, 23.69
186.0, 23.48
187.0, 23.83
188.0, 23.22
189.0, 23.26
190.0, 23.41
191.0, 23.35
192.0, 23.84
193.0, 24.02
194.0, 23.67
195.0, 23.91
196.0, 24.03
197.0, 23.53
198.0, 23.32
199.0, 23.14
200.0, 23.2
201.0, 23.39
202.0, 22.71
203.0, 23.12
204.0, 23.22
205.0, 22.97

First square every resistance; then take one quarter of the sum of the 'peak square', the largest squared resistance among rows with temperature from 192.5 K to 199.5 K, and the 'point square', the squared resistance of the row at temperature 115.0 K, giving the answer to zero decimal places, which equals 308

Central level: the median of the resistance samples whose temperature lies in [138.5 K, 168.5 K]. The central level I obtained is 24.3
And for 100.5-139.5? 24.7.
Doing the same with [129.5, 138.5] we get 23.9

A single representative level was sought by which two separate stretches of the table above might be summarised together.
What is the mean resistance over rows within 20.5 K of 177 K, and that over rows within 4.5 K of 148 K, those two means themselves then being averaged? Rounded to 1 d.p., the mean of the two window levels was 23.9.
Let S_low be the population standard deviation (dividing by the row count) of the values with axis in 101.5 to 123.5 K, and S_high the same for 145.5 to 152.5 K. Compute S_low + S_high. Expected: 1.4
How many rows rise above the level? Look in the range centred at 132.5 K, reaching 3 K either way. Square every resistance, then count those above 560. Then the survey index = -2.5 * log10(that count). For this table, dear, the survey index -1.2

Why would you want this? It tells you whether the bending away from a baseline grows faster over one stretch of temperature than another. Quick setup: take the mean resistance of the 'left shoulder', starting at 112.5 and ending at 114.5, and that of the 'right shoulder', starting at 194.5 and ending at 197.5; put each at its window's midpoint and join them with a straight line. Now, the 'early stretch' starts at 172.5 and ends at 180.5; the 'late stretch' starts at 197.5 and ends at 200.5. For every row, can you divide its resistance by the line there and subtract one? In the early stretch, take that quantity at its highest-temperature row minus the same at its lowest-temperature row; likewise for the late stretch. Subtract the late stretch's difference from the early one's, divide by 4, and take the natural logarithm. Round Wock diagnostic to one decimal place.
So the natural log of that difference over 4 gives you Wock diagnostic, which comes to -6.5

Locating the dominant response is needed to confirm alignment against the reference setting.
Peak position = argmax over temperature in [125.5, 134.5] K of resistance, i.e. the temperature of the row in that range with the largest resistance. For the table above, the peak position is 126.0 K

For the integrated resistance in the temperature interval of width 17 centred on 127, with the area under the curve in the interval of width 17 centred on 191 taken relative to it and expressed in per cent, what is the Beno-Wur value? 97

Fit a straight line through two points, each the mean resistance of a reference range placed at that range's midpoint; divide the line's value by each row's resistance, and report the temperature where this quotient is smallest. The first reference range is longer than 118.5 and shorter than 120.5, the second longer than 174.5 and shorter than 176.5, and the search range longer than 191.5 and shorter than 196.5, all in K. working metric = 196.0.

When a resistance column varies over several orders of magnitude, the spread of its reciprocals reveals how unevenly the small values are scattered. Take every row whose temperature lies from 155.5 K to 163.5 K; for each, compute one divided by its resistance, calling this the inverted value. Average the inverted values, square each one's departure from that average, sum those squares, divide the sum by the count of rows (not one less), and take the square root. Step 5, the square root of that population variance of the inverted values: 0.0010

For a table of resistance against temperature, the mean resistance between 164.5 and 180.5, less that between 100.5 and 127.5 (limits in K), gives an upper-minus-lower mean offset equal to -1.3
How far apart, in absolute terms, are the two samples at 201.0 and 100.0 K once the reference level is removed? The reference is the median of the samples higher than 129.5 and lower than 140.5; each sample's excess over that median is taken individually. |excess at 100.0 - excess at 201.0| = 3.00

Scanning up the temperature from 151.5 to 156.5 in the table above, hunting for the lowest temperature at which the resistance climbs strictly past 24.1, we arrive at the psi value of 152.0 K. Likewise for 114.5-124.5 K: 115.0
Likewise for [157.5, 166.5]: 158.0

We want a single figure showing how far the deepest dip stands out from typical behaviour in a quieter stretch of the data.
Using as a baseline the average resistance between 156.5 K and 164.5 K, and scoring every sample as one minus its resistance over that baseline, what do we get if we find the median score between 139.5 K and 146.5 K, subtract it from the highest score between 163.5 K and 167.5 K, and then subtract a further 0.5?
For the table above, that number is -0.518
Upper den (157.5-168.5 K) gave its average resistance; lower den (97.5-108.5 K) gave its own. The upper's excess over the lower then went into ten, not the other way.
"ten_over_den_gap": -8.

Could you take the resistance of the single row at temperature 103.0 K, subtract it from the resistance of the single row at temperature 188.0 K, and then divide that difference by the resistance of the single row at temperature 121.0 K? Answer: -0.10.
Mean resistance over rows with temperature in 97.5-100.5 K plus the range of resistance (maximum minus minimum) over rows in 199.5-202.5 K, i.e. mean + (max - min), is 27.5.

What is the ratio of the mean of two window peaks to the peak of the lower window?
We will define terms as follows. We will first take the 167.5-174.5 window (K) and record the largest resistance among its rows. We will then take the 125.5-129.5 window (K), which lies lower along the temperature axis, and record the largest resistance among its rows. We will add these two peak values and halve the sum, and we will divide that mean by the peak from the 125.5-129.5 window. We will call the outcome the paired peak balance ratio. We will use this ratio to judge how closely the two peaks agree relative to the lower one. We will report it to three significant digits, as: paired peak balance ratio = 1.00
